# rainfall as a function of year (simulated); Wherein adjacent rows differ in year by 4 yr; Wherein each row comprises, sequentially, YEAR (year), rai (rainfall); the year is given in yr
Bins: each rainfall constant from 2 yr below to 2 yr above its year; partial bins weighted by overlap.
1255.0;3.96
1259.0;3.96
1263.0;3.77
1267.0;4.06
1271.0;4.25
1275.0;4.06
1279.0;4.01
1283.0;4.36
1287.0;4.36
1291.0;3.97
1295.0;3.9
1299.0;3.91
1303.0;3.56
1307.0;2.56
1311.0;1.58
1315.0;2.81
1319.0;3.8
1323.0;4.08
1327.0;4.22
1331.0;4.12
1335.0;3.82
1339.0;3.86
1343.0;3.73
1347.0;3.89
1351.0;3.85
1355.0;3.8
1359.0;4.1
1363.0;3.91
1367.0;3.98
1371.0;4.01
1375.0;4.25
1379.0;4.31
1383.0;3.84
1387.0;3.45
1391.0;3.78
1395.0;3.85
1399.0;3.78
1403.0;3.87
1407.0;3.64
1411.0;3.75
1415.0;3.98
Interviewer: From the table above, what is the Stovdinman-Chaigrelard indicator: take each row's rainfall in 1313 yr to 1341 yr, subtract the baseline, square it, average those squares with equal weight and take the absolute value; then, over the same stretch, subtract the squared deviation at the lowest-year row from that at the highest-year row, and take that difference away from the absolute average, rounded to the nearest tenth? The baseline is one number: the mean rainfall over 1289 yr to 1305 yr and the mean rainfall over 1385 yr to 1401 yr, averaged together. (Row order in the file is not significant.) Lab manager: 1.1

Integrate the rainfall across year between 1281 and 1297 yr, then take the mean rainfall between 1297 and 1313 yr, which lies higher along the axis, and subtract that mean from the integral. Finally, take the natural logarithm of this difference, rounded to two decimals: 4.15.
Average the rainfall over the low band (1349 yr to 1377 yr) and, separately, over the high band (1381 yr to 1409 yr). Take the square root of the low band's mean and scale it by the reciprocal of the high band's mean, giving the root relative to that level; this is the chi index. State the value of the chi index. 0.533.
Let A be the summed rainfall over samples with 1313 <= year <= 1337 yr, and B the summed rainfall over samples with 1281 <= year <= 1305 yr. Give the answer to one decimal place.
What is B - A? 1.2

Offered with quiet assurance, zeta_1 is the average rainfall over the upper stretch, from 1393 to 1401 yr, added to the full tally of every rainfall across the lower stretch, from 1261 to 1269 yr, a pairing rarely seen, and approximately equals 11.6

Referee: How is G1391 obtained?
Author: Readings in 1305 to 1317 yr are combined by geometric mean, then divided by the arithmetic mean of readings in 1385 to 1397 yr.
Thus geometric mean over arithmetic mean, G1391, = 0.61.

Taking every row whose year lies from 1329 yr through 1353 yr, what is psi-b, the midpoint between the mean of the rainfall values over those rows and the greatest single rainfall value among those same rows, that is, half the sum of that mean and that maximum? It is 4.00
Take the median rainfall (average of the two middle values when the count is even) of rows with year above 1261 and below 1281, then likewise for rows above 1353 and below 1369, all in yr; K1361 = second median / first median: 0.97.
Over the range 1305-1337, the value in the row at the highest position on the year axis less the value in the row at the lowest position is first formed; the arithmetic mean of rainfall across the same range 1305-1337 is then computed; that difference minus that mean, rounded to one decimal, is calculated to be -2.1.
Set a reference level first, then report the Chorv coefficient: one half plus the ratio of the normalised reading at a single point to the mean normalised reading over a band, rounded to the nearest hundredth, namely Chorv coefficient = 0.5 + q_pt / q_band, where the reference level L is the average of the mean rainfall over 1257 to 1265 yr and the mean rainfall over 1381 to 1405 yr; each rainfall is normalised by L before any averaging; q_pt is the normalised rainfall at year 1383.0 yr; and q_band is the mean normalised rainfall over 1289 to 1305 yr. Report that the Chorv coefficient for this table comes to 1.50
